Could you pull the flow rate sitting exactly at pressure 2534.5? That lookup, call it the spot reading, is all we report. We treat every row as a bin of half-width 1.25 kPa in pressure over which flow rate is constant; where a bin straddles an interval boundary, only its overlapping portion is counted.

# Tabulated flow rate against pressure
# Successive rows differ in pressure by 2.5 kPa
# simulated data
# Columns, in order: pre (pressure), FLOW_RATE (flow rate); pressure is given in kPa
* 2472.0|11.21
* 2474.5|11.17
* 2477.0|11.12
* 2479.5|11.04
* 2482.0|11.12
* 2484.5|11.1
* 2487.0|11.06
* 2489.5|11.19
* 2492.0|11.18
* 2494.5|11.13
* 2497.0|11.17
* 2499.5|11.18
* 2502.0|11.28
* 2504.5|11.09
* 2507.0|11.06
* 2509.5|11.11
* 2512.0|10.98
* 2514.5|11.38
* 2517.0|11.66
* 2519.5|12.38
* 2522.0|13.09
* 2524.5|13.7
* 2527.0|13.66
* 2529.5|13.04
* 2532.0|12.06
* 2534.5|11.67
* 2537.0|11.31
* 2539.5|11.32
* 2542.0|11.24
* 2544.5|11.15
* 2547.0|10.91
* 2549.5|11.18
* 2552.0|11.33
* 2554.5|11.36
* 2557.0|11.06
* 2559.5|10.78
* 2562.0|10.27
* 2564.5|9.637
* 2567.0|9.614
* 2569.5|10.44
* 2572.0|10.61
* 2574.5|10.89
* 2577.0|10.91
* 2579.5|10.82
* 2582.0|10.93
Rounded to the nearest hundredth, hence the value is 11.67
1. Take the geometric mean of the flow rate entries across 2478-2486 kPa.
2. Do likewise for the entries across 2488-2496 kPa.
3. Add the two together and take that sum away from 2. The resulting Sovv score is -20.3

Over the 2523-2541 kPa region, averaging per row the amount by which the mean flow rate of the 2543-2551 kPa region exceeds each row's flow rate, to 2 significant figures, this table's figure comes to -1.3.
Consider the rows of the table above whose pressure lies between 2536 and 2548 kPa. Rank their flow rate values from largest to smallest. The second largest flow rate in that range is 11.31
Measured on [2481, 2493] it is 11.18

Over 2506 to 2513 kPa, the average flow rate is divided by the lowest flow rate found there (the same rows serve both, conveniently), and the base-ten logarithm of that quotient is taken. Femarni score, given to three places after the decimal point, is 0.003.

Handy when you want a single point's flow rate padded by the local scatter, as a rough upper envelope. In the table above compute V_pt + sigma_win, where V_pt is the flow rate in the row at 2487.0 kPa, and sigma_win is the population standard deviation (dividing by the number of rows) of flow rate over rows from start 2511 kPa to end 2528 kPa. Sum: 12.1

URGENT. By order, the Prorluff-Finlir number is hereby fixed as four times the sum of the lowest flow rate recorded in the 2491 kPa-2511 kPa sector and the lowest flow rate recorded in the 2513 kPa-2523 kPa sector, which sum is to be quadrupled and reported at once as 89.8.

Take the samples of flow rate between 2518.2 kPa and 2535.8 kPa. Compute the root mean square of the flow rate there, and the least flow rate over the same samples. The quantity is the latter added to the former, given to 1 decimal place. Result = 24.5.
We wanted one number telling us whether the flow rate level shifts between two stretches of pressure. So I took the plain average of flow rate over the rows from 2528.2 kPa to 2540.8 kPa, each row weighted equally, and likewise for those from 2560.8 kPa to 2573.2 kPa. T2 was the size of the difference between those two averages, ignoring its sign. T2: 1.8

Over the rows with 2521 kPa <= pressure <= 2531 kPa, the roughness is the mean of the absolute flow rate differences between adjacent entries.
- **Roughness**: 0.42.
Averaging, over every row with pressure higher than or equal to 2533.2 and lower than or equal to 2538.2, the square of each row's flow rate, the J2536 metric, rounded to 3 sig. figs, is 132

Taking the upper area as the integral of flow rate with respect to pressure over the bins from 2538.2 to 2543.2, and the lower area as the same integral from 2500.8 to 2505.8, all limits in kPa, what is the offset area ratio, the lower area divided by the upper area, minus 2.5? -1.51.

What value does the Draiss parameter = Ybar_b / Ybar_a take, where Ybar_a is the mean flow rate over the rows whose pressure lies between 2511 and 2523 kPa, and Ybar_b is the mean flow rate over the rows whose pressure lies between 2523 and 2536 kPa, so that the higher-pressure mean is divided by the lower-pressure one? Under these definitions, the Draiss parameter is 1.08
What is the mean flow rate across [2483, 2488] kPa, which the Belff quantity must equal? 11.08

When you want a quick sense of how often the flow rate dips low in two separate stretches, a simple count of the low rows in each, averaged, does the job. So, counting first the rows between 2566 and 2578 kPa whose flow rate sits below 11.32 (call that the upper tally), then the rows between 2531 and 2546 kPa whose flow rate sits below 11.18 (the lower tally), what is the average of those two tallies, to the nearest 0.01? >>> 3.00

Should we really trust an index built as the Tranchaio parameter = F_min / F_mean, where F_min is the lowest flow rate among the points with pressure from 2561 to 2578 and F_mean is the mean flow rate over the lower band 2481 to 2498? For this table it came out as 0.86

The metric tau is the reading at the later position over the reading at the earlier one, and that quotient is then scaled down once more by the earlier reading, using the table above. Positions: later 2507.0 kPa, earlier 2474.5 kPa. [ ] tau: 0.0886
